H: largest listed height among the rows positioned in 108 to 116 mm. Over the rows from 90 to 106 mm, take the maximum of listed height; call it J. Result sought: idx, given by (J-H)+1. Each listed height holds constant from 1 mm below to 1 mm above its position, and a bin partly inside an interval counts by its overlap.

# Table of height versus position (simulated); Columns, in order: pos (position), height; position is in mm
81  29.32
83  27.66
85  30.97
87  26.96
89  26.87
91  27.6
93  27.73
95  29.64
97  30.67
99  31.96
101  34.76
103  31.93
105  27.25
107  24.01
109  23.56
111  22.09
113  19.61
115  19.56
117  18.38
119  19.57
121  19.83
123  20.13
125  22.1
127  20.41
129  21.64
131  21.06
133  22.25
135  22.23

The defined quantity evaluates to 12.2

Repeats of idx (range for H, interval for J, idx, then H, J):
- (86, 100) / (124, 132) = -8.9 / 31.96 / 22.1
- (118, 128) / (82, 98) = 9.9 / 22.1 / 30.97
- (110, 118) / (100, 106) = 13.7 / 22.09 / 34.76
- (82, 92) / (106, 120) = -6.0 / 30.97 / 24.01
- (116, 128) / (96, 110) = 13.7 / 22.1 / 34.76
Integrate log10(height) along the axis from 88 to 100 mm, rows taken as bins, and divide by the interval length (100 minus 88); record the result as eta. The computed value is 1.46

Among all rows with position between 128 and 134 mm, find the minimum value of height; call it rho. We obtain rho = 21.06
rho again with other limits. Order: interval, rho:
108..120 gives 18.38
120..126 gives 19.83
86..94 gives 26.87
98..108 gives 24.01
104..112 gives 22.09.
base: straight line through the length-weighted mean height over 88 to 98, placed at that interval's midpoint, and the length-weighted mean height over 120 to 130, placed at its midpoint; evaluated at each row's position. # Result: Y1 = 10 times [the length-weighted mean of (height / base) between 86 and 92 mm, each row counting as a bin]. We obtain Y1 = 9.2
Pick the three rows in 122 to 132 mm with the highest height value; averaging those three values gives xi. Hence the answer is 21.6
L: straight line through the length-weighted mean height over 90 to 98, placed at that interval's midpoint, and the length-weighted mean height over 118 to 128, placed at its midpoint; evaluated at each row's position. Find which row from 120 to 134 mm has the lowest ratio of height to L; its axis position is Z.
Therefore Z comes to 121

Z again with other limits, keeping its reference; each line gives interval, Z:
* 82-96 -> 83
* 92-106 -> 93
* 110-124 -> 117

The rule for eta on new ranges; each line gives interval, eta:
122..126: 1.32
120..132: 1.32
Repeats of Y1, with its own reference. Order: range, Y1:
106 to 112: 9.4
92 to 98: 10.5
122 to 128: 10.0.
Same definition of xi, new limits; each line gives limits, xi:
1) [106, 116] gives 23.2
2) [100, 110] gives 31.3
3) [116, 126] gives 20.7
